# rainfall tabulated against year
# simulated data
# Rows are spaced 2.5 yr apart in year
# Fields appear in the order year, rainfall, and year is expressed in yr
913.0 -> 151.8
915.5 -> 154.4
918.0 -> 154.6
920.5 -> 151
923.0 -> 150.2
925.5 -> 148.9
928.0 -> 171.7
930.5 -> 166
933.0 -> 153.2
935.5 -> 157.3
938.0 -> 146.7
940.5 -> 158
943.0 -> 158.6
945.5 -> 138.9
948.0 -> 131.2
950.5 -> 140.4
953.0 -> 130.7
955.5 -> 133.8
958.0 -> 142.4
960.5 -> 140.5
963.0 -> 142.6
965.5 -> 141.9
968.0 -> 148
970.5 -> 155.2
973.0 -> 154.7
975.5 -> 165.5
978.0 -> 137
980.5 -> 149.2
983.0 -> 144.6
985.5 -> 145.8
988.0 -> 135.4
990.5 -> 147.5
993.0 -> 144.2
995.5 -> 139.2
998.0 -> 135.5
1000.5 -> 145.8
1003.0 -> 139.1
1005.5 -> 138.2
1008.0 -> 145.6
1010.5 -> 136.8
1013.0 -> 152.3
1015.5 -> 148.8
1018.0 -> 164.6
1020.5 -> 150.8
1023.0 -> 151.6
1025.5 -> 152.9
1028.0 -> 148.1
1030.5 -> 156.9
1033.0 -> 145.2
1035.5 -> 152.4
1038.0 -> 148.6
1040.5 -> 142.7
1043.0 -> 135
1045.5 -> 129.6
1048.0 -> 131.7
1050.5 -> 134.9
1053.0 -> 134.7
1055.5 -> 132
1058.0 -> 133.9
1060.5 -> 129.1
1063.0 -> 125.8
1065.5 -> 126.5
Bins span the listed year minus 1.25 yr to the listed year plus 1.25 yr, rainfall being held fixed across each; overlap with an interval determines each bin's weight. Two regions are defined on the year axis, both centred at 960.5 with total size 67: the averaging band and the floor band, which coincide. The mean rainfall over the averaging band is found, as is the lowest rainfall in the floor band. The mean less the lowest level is 16.7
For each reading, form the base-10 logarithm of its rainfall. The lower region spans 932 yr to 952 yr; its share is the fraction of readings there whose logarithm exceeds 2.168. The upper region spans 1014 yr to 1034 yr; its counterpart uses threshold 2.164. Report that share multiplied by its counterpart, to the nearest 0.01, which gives 0.44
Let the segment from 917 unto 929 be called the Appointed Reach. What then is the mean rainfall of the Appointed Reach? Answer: 155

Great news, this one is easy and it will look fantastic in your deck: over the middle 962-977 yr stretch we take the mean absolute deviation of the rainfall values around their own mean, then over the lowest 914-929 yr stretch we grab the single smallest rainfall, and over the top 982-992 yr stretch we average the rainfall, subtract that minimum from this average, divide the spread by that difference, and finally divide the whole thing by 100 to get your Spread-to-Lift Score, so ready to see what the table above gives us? -0.0128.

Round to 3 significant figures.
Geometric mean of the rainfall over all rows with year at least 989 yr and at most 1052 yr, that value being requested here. 144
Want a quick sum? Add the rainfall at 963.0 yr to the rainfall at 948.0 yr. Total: 274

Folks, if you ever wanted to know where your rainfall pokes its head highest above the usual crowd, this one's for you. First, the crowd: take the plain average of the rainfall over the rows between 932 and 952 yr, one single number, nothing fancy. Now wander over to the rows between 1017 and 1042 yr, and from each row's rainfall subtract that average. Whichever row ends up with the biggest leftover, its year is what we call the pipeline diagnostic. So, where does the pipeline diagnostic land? 1018.0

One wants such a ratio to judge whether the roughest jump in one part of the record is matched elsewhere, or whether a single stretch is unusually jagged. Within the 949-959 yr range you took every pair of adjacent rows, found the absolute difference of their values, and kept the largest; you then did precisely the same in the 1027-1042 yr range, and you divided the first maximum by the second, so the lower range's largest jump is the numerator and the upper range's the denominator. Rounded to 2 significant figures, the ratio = 0.83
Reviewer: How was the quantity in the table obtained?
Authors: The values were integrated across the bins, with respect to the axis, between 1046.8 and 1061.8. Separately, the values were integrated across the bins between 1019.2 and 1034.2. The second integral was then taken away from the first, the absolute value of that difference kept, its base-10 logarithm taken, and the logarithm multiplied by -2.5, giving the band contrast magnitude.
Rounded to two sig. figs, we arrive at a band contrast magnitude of -6.1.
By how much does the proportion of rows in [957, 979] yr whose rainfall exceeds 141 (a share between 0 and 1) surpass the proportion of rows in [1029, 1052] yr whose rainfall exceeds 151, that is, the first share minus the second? 0.56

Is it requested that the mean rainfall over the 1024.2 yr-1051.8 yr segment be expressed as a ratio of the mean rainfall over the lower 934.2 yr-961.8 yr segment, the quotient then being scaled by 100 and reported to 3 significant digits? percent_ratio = 100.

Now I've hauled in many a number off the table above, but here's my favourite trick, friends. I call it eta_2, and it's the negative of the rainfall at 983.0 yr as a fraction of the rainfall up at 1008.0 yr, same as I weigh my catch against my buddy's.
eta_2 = -0.99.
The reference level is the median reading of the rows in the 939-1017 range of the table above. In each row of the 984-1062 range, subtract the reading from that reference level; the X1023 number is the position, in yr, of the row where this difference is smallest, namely 1018.0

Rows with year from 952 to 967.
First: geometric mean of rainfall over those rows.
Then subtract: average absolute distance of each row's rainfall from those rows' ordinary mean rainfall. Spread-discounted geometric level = 134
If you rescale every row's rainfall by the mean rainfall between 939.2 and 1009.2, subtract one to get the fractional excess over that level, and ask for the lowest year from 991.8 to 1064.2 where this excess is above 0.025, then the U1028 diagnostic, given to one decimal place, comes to 1013.0 yr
